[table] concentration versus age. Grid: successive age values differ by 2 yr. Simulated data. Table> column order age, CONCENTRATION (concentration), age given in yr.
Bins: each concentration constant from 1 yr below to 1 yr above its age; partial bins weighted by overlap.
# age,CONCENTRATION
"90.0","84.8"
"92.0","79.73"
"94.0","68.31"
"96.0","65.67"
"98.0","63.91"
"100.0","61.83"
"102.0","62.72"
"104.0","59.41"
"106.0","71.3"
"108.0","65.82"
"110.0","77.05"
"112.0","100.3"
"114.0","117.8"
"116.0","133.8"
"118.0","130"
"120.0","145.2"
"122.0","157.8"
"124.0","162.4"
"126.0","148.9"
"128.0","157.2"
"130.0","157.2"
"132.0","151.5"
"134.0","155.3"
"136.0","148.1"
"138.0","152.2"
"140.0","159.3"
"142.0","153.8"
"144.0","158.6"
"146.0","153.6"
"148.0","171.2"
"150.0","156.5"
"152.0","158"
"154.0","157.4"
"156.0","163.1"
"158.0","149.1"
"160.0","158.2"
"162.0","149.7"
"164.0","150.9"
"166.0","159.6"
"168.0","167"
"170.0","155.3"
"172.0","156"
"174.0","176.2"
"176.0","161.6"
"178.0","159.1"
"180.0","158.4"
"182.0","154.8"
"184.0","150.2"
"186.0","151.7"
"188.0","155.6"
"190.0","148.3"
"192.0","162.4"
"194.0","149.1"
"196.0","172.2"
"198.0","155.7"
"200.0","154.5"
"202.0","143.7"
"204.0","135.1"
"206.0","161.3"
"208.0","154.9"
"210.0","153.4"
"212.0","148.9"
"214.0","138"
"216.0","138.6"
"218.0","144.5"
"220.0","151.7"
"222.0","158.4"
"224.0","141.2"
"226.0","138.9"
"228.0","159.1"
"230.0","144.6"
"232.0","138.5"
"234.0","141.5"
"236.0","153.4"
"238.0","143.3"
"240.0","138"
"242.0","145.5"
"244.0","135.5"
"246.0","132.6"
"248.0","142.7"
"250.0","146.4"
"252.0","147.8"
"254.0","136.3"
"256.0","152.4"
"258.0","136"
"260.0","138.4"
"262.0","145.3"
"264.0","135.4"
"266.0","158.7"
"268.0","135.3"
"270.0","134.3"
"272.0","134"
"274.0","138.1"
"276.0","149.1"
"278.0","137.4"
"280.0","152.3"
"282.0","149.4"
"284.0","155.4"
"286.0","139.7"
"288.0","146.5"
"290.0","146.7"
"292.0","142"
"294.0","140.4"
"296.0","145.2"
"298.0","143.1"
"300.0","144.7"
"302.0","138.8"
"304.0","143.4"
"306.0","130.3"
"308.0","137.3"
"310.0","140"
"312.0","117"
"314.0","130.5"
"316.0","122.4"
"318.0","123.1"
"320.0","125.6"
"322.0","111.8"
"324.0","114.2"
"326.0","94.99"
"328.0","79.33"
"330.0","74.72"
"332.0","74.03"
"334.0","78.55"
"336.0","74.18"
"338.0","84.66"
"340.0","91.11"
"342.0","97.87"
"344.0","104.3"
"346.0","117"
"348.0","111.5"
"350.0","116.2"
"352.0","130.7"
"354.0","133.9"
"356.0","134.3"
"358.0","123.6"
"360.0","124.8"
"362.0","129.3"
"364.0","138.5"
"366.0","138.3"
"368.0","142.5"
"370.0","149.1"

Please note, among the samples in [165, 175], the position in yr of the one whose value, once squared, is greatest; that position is 174.0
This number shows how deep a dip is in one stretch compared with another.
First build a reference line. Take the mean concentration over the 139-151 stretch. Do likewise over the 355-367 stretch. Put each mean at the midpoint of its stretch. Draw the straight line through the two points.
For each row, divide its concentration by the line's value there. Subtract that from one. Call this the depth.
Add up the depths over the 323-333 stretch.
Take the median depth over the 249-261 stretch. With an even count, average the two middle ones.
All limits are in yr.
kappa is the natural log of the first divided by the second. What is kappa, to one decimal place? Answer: 4.6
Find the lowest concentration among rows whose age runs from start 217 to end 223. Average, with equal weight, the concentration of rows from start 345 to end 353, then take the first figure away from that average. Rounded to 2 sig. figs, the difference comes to -26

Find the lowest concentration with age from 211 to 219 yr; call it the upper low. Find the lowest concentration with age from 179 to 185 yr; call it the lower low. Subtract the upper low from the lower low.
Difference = 12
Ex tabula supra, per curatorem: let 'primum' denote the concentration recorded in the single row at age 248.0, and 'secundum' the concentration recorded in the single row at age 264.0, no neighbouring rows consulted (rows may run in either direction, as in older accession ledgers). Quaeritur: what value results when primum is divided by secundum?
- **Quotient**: 1.05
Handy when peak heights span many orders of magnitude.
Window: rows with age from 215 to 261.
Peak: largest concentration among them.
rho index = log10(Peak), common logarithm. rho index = 2.20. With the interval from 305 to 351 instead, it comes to 2.15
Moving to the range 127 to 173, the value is 2.23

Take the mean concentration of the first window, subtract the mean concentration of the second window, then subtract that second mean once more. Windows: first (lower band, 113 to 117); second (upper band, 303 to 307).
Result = -148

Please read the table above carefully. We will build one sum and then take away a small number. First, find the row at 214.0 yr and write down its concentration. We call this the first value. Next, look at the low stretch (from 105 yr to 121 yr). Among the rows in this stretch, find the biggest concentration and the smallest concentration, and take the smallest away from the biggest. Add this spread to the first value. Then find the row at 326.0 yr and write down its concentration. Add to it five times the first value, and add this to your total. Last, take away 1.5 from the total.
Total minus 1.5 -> 1001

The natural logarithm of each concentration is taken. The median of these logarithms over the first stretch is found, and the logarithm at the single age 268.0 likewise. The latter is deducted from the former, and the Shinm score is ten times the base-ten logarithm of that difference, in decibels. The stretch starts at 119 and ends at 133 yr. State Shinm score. -8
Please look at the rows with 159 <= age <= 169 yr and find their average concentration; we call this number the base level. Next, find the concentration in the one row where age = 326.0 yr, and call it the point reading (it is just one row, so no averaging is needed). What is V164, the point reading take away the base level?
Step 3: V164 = -62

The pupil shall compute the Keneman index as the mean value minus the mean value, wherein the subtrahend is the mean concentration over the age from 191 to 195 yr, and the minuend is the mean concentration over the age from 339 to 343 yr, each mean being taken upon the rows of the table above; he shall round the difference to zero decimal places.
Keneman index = -61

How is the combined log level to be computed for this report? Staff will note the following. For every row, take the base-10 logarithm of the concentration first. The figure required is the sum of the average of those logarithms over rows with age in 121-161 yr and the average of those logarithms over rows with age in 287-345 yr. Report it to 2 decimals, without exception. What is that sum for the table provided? 4.25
